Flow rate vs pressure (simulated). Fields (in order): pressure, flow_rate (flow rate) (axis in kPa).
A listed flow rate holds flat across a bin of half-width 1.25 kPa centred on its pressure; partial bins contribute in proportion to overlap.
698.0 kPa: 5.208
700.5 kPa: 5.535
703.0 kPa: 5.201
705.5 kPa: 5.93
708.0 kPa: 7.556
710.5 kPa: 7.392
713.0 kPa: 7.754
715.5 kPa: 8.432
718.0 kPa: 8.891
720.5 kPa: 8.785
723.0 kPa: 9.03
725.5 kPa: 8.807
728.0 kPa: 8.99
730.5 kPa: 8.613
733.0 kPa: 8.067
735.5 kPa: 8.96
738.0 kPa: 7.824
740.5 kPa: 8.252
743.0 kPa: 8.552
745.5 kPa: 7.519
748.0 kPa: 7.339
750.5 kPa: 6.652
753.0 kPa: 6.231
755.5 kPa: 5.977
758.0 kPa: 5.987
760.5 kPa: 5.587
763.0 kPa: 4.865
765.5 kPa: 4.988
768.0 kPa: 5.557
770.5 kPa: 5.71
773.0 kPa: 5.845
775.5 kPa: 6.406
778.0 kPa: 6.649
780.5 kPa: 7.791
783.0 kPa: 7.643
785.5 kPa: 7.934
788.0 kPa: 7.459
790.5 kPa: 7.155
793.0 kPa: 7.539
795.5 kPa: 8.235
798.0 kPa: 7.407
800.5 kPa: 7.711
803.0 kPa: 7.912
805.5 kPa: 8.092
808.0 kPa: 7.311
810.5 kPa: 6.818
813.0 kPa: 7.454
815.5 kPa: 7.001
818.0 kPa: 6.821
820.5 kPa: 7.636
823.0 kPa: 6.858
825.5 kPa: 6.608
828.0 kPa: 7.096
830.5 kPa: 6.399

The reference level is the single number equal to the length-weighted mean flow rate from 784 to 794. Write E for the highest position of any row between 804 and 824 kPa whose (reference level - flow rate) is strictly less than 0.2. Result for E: 820.5 kPa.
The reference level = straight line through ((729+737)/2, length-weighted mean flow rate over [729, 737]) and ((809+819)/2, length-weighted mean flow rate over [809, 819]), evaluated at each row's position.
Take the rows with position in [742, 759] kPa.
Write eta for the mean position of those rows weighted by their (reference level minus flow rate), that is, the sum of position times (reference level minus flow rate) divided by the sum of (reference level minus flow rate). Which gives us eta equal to 753.4 kPa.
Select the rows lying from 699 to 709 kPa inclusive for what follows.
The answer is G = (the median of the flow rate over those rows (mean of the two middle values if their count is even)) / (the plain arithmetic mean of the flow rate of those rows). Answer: 0.95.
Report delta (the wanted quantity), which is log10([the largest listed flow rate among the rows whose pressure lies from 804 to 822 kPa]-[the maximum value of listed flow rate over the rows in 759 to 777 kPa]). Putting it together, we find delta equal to 0.23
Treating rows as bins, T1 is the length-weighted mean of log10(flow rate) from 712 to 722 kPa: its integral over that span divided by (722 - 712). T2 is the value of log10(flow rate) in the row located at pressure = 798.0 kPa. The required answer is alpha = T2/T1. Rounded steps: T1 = 0.93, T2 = 0.870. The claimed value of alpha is 0.94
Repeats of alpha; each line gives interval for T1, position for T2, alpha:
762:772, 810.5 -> 1.15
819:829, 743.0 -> 1.10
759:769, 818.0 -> 1.16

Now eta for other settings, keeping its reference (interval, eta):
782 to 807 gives 800.1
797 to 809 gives 803.7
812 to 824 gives 817.8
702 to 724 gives 706.2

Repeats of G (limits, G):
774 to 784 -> 1.00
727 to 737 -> 1.01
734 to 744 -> 1.00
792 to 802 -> 0.99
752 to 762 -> 1.01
